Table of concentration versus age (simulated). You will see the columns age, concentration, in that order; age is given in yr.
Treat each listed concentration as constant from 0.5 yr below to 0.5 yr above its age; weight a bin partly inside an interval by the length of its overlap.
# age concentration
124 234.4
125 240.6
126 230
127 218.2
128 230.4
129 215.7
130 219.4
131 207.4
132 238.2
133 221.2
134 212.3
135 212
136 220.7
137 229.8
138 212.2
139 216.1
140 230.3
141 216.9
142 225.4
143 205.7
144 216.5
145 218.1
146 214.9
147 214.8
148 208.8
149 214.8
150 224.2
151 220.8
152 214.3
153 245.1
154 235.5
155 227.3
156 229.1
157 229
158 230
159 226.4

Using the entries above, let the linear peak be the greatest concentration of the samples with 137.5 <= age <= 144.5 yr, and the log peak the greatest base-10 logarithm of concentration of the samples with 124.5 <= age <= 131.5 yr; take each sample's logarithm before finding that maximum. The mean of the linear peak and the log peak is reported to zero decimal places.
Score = 116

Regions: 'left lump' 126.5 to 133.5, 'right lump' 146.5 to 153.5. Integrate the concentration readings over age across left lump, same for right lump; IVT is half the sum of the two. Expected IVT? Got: 1547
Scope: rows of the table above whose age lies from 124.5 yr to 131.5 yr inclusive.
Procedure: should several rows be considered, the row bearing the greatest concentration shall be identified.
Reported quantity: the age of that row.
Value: 125 yr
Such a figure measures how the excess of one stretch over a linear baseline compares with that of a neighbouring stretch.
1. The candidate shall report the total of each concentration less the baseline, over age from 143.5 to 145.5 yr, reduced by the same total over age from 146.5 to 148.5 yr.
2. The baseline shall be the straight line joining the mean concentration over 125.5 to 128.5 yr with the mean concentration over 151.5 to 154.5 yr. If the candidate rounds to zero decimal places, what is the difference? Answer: 12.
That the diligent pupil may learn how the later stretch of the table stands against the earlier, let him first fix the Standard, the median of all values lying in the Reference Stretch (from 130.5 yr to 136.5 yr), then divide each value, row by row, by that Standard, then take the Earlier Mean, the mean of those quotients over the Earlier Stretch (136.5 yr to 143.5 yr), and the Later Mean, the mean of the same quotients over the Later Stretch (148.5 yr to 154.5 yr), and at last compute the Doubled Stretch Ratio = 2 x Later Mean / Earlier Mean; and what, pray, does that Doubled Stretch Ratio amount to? 2.06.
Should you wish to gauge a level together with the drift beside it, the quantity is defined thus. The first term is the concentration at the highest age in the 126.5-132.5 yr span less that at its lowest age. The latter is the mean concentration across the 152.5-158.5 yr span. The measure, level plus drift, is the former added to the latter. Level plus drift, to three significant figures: 253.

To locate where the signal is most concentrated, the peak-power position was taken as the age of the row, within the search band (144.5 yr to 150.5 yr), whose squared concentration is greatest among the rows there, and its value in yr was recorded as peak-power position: 150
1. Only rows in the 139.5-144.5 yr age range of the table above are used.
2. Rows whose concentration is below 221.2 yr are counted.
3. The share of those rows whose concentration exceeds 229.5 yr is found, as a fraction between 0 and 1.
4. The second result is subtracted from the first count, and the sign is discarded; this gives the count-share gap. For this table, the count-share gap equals 2.8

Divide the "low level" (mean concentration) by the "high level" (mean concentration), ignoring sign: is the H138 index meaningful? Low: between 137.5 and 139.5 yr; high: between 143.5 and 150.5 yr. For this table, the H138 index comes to 0.99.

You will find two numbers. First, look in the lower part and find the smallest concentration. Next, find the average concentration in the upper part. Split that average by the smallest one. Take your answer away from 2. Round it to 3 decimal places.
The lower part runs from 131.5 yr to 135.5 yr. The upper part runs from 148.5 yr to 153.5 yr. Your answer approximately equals 0.944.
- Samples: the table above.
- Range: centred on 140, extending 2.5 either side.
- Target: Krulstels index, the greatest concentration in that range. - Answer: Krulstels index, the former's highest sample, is 230.3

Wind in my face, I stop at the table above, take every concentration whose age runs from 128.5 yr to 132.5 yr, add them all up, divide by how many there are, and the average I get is 220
